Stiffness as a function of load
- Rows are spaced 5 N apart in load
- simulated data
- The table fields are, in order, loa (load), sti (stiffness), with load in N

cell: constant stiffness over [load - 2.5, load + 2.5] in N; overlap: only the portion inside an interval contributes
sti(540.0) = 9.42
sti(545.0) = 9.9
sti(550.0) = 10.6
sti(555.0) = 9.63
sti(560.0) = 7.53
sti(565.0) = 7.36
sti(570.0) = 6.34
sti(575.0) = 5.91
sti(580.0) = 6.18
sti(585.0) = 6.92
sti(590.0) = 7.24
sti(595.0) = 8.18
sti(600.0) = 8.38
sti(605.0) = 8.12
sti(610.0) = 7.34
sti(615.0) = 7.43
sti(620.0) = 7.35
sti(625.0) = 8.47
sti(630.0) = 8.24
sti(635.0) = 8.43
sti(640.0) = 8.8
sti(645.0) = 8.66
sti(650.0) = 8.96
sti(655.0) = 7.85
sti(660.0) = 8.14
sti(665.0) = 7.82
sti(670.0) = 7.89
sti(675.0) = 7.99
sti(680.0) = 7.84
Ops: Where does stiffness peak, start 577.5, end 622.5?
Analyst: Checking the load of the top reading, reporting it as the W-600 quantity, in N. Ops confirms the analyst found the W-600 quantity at 600.0 N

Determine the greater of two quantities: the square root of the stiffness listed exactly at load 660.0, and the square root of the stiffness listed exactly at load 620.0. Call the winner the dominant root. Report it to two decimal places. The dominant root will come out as 2.85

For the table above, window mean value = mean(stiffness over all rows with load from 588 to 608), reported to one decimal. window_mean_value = 8.0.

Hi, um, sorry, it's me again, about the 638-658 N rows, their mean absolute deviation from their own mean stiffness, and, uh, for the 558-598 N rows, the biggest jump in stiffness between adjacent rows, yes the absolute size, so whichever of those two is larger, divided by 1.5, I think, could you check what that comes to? 0.7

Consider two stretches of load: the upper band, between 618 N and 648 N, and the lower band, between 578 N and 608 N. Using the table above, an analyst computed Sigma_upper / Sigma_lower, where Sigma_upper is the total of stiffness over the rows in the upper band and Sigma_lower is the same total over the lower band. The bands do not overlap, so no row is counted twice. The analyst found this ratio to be 1.11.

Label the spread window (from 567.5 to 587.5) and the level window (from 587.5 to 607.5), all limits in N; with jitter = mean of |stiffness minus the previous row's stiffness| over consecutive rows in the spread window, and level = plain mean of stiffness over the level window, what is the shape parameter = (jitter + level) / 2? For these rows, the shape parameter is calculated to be 4.23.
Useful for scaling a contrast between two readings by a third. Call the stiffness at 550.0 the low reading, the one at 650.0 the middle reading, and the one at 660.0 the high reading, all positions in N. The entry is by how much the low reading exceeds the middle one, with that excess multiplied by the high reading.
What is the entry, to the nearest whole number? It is 13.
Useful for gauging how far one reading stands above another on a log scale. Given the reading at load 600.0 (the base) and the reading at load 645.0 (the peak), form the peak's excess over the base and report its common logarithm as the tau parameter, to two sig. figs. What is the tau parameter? -0.55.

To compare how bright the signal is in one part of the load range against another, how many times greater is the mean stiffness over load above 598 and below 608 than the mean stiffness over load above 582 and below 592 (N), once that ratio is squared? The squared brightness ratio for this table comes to 1.4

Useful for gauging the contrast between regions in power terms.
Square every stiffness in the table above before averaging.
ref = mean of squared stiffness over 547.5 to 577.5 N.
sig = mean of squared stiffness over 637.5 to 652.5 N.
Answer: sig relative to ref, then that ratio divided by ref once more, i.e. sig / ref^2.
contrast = 0.018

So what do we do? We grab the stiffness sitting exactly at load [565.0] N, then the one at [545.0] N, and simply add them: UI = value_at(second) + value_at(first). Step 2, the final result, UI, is 17.3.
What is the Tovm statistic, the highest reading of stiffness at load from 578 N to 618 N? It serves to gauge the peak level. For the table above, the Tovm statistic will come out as 8.38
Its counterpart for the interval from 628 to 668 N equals 8.96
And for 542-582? 10.6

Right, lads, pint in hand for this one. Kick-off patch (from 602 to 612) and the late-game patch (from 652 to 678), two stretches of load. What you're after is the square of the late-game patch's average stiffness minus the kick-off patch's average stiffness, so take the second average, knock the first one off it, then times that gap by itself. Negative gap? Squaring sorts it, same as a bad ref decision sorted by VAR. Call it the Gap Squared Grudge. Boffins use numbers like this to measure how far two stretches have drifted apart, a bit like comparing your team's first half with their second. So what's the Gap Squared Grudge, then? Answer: 0.0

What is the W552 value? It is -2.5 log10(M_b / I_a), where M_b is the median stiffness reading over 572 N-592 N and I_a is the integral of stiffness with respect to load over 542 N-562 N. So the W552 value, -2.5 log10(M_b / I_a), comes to 3.65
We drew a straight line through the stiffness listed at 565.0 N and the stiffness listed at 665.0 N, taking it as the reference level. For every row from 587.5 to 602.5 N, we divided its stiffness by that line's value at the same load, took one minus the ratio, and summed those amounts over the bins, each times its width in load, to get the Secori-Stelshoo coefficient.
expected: -0.9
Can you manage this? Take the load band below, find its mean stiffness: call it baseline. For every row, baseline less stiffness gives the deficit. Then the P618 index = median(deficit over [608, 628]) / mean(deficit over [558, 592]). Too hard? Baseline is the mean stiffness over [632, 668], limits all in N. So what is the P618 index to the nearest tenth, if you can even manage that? 0.6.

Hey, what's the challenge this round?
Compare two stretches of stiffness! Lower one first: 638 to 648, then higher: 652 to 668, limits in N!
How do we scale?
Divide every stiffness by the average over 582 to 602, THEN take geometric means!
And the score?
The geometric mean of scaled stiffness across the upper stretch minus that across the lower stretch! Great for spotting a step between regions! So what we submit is -0.10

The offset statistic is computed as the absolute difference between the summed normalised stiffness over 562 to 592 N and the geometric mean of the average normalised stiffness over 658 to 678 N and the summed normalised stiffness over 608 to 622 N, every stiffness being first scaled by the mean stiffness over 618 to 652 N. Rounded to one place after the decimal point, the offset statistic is 3.2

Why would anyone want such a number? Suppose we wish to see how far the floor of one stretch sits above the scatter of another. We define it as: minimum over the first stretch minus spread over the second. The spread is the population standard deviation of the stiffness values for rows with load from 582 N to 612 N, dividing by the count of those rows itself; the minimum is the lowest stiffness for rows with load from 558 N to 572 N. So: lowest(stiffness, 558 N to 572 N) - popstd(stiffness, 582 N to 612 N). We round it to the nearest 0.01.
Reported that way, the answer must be 5.79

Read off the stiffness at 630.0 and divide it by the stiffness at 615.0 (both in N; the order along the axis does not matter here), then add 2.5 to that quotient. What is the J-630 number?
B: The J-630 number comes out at 3.61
